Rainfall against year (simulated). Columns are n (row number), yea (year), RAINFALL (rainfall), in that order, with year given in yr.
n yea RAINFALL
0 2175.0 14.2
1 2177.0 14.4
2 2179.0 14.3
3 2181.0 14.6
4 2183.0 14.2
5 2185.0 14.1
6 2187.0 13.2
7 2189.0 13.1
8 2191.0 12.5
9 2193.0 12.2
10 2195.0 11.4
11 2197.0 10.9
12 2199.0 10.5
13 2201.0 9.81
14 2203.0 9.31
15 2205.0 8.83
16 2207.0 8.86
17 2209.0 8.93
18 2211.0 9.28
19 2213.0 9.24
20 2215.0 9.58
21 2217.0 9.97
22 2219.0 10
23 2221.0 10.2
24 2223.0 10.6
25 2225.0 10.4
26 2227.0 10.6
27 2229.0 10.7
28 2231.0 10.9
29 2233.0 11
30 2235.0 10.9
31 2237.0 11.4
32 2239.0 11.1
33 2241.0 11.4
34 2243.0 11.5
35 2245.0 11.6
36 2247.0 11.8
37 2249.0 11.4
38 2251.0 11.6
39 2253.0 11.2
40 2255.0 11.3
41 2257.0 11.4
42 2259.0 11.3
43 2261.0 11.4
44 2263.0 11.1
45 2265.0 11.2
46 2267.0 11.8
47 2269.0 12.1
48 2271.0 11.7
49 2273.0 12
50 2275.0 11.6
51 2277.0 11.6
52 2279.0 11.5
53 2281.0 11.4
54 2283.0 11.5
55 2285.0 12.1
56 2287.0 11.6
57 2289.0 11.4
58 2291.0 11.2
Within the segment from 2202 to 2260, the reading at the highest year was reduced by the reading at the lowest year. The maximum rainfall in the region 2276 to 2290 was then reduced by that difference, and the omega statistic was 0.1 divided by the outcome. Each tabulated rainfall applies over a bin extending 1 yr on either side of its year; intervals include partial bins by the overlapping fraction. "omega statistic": 0.010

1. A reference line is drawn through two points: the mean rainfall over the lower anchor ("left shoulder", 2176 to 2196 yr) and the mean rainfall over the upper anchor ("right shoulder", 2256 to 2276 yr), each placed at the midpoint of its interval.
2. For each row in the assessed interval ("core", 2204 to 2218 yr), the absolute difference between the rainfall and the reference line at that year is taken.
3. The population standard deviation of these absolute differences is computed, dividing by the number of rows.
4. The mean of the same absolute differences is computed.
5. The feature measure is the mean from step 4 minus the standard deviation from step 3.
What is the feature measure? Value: 3.1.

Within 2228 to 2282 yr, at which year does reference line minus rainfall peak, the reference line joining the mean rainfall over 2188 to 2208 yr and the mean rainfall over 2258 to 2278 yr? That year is 2263.0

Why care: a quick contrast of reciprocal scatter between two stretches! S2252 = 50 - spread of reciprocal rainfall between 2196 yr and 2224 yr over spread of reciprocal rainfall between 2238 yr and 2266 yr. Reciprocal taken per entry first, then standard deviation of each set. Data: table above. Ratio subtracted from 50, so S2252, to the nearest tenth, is 45.4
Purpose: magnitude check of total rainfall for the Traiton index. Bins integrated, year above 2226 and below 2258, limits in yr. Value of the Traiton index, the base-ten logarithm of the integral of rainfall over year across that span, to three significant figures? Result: 2.56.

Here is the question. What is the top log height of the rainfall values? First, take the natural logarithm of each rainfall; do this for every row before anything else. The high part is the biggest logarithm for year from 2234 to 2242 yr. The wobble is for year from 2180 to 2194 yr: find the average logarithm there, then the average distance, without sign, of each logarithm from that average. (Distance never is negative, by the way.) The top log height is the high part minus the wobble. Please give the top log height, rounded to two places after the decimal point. 2.38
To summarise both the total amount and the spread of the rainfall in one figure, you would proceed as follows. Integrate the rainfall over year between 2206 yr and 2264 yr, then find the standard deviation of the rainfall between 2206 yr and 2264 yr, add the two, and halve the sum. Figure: 311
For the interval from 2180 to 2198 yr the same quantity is 117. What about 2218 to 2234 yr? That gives 85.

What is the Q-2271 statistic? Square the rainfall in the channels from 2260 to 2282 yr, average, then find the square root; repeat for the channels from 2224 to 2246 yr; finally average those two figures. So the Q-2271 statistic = 11.3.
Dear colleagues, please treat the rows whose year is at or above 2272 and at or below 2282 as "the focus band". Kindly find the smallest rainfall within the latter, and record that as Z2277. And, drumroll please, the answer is 11.4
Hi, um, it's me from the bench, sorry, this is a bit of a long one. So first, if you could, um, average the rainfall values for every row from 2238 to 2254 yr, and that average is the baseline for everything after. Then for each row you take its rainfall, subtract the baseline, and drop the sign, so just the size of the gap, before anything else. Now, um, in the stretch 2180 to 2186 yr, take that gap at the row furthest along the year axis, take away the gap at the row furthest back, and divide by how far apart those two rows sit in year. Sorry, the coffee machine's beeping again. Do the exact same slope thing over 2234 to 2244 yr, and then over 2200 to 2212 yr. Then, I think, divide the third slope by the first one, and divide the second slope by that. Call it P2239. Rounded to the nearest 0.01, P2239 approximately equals 0.15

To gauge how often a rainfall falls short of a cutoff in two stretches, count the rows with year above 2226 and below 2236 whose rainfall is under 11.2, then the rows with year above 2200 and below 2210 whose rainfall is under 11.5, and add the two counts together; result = 10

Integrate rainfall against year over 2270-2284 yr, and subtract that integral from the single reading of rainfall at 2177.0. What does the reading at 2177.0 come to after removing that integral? -148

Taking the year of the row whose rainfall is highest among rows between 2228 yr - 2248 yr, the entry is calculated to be 2247.0 yr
